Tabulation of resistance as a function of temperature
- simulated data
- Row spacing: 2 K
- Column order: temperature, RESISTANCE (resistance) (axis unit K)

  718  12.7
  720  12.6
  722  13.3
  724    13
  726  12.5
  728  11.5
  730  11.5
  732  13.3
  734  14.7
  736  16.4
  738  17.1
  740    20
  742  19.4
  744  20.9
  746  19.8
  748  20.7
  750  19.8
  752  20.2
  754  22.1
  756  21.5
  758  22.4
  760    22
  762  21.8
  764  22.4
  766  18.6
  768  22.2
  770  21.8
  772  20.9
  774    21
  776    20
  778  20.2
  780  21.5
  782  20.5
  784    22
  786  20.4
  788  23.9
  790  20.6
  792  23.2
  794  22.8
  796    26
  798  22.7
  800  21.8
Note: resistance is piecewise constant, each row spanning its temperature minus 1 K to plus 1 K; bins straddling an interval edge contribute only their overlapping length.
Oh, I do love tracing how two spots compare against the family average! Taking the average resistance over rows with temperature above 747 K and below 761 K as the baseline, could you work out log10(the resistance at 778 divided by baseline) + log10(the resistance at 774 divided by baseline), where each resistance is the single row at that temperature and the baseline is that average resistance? -0.027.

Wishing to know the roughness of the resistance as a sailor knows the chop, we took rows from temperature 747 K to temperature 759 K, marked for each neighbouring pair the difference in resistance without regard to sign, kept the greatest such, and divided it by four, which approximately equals 0.5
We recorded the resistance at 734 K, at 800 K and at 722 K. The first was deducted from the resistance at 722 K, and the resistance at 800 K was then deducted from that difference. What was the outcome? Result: -23.2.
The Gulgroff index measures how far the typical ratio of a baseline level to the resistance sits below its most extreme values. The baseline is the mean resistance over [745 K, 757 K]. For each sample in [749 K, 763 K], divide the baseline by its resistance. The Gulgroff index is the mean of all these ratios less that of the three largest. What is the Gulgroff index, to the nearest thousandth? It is -0.042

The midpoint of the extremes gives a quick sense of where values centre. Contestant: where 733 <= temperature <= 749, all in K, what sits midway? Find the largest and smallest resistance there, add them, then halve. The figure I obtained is 18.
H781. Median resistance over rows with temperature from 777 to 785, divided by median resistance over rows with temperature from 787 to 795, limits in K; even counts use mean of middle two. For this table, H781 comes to 0.91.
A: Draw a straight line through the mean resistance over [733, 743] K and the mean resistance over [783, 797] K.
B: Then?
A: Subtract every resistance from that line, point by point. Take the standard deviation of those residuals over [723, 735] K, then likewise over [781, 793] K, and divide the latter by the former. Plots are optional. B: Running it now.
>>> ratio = 1.3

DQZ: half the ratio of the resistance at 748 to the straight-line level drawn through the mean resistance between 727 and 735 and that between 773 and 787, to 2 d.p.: 0.67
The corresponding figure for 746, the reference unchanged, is 0.65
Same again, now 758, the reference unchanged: 0.65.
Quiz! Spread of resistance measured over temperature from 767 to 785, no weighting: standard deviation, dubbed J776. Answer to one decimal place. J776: 0.8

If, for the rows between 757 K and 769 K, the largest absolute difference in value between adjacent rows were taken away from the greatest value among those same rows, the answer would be 18.6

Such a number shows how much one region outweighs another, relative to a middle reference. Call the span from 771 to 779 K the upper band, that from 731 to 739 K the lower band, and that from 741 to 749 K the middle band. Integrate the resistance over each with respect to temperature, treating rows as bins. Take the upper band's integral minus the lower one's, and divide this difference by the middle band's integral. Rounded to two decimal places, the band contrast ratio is 0.25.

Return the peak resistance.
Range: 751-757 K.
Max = 22.1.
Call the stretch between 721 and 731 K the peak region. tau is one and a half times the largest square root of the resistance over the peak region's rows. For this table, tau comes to 5.5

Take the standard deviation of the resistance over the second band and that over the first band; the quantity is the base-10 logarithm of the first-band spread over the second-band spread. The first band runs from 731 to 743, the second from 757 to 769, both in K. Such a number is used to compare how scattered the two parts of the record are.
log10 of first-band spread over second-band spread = 0.25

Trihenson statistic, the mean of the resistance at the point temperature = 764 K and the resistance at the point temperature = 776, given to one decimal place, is 21.2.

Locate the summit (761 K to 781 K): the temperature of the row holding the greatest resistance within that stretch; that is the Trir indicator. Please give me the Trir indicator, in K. 764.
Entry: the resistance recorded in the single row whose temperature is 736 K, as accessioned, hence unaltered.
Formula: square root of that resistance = 4.0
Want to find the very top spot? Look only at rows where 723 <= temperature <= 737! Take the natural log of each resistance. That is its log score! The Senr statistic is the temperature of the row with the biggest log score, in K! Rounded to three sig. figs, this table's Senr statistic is 736 K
